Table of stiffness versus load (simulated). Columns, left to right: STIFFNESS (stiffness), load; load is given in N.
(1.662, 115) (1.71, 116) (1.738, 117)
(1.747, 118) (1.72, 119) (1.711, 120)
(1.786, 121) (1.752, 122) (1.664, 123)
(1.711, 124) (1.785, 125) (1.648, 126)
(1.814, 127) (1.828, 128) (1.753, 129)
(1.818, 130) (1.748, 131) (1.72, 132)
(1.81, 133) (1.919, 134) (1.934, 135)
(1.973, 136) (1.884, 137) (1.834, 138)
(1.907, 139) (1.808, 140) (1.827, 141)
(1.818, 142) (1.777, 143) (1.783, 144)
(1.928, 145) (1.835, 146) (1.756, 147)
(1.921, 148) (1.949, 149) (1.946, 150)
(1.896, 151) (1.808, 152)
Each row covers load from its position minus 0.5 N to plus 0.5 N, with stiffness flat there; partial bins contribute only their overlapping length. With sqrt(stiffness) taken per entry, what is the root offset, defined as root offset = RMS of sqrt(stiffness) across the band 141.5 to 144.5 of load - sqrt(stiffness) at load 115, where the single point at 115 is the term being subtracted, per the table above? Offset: 0.05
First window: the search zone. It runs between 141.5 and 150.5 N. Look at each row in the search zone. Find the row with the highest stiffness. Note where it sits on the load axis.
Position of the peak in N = 149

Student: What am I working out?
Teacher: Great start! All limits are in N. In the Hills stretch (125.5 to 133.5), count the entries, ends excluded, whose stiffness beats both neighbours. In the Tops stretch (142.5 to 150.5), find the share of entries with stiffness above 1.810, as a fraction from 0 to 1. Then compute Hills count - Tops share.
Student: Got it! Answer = 1.4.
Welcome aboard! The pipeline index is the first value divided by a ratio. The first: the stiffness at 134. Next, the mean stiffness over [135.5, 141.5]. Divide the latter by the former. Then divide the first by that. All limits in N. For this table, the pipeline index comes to 1.967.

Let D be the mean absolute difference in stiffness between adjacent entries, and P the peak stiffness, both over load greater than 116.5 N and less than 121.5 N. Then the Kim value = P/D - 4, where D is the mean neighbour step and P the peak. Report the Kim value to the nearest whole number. 56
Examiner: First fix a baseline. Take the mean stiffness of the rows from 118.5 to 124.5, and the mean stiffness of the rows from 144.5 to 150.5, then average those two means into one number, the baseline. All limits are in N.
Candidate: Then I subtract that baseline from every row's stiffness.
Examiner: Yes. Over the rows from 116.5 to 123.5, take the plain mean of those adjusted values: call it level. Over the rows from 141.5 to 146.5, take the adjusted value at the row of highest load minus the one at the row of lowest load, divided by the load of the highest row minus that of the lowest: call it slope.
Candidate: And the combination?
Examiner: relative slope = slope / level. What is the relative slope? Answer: -0.1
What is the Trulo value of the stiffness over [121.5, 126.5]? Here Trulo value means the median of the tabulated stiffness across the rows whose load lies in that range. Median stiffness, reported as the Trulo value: 1.71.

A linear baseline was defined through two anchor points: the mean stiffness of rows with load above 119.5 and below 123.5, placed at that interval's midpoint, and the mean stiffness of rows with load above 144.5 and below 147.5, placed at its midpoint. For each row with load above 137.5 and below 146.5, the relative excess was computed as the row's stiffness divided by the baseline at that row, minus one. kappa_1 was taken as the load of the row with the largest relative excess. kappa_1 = 139 N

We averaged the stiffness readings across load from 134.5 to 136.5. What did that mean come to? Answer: 1.95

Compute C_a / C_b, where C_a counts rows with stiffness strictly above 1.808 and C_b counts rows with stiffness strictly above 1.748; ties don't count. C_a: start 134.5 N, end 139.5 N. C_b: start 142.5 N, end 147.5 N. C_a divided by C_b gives 1.0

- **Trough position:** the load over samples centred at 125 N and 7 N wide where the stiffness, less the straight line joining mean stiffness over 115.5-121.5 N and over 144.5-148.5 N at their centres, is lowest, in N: 126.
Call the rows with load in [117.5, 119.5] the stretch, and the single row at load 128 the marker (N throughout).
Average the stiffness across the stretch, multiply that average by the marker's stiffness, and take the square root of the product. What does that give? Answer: 1.78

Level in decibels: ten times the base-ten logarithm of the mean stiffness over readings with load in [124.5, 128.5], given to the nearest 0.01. 2.48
